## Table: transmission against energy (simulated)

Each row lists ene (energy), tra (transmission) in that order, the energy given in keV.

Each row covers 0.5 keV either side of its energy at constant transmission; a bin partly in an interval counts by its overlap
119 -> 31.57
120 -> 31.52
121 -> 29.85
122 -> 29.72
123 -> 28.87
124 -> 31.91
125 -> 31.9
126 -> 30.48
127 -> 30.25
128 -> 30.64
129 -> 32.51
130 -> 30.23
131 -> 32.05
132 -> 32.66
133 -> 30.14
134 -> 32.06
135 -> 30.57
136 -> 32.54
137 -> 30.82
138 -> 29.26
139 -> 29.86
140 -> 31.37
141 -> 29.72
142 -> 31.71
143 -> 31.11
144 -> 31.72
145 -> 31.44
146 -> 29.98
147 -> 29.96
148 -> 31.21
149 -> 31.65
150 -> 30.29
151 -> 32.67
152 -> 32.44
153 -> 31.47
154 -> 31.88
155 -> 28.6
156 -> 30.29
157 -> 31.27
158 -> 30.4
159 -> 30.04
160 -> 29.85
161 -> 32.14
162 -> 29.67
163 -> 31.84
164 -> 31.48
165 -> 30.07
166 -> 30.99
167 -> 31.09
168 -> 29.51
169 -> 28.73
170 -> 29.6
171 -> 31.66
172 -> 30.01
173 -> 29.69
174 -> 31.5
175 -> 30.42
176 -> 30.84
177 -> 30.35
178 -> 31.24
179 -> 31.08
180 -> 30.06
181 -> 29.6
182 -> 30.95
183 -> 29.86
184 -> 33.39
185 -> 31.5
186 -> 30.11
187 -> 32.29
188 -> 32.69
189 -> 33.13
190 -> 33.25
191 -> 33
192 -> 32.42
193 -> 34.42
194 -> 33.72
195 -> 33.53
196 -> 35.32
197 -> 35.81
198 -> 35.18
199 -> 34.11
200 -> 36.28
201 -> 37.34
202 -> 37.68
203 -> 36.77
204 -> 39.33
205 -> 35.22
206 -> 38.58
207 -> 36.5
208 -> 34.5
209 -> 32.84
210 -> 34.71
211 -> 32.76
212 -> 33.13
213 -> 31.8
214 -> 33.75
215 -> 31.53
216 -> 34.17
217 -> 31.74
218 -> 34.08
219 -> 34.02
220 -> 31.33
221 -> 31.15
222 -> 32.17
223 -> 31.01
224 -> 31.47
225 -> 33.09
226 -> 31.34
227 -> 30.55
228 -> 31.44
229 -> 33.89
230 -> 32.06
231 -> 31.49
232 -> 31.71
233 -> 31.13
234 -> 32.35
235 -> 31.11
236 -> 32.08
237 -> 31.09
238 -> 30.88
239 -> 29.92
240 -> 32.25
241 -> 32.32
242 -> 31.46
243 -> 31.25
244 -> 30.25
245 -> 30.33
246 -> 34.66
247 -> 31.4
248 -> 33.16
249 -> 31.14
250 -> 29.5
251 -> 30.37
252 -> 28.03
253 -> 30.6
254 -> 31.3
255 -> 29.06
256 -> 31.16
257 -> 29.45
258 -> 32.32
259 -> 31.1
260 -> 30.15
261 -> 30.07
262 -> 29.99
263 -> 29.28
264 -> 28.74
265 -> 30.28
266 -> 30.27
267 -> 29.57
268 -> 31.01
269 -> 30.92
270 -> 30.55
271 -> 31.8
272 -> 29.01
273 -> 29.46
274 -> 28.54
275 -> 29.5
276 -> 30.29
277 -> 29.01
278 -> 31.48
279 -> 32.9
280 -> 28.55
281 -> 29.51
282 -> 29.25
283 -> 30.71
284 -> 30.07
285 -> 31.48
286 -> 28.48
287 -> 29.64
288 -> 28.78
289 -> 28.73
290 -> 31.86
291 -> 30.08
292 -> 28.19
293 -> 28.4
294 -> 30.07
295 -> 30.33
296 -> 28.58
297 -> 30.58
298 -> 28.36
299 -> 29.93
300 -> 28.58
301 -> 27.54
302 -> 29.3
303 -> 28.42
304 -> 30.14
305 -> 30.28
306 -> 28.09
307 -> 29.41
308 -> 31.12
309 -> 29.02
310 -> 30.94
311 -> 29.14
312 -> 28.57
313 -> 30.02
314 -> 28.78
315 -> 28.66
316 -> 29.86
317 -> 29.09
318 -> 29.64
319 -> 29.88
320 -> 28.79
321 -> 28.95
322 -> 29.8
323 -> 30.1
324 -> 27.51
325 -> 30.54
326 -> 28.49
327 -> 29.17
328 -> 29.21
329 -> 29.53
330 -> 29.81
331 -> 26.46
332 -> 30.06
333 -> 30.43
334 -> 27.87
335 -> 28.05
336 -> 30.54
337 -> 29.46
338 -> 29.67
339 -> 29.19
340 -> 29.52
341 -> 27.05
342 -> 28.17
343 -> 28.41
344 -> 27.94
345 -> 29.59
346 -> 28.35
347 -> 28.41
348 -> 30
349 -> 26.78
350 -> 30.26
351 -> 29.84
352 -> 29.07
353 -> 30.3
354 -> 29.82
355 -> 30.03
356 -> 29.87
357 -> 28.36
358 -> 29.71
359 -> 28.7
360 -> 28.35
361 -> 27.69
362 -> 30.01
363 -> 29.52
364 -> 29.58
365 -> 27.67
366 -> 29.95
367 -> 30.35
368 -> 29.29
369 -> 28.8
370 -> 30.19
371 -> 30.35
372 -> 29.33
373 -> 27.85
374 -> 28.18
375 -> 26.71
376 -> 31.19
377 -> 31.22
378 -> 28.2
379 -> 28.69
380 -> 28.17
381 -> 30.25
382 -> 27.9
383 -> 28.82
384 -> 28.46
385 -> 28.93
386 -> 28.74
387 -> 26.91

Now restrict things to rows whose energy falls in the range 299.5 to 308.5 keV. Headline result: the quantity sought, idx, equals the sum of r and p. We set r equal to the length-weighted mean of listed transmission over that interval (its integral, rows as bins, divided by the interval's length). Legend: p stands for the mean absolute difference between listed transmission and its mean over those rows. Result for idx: 30.1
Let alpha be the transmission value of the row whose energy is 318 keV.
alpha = 29.64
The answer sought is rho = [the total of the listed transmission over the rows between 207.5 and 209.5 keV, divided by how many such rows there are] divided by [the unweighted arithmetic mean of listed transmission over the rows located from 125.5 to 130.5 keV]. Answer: 1.09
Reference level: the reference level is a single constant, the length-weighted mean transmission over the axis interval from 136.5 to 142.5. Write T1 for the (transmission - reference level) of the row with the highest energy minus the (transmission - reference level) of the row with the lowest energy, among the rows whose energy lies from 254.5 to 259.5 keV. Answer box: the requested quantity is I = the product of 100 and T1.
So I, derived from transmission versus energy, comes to 204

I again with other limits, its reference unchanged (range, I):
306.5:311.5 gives -27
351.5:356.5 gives 80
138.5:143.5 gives 125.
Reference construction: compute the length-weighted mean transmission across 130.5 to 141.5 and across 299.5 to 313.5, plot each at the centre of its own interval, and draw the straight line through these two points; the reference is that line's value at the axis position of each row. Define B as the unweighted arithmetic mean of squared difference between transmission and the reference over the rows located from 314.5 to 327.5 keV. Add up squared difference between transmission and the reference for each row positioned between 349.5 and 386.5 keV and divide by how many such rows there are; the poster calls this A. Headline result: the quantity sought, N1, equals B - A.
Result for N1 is -0.6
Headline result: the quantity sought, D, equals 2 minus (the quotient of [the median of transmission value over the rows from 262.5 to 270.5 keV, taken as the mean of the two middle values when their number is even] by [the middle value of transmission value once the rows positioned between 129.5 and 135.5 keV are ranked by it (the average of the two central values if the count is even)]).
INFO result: 1.03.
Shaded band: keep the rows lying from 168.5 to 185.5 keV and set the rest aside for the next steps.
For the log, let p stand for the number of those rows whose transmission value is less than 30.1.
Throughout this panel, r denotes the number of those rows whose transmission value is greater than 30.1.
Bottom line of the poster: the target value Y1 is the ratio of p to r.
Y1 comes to 0.7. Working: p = 7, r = 10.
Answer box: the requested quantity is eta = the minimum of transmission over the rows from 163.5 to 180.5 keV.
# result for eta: 28.73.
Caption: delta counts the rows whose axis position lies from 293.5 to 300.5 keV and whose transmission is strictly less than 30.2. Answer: 5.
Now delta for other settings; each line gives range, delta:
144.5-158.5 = 3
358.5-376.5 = 15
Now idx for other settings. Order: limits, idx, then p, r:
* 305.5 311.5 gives 30.6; 0.94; 29.6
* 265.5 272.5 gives 31.2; 0.71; 30.4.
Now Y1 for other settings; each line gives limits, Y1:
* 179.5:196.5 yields 0.2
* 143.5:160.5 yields 0.4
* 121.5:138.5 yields 0.2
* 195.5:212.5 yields 0.0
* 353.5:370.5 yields 7.5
